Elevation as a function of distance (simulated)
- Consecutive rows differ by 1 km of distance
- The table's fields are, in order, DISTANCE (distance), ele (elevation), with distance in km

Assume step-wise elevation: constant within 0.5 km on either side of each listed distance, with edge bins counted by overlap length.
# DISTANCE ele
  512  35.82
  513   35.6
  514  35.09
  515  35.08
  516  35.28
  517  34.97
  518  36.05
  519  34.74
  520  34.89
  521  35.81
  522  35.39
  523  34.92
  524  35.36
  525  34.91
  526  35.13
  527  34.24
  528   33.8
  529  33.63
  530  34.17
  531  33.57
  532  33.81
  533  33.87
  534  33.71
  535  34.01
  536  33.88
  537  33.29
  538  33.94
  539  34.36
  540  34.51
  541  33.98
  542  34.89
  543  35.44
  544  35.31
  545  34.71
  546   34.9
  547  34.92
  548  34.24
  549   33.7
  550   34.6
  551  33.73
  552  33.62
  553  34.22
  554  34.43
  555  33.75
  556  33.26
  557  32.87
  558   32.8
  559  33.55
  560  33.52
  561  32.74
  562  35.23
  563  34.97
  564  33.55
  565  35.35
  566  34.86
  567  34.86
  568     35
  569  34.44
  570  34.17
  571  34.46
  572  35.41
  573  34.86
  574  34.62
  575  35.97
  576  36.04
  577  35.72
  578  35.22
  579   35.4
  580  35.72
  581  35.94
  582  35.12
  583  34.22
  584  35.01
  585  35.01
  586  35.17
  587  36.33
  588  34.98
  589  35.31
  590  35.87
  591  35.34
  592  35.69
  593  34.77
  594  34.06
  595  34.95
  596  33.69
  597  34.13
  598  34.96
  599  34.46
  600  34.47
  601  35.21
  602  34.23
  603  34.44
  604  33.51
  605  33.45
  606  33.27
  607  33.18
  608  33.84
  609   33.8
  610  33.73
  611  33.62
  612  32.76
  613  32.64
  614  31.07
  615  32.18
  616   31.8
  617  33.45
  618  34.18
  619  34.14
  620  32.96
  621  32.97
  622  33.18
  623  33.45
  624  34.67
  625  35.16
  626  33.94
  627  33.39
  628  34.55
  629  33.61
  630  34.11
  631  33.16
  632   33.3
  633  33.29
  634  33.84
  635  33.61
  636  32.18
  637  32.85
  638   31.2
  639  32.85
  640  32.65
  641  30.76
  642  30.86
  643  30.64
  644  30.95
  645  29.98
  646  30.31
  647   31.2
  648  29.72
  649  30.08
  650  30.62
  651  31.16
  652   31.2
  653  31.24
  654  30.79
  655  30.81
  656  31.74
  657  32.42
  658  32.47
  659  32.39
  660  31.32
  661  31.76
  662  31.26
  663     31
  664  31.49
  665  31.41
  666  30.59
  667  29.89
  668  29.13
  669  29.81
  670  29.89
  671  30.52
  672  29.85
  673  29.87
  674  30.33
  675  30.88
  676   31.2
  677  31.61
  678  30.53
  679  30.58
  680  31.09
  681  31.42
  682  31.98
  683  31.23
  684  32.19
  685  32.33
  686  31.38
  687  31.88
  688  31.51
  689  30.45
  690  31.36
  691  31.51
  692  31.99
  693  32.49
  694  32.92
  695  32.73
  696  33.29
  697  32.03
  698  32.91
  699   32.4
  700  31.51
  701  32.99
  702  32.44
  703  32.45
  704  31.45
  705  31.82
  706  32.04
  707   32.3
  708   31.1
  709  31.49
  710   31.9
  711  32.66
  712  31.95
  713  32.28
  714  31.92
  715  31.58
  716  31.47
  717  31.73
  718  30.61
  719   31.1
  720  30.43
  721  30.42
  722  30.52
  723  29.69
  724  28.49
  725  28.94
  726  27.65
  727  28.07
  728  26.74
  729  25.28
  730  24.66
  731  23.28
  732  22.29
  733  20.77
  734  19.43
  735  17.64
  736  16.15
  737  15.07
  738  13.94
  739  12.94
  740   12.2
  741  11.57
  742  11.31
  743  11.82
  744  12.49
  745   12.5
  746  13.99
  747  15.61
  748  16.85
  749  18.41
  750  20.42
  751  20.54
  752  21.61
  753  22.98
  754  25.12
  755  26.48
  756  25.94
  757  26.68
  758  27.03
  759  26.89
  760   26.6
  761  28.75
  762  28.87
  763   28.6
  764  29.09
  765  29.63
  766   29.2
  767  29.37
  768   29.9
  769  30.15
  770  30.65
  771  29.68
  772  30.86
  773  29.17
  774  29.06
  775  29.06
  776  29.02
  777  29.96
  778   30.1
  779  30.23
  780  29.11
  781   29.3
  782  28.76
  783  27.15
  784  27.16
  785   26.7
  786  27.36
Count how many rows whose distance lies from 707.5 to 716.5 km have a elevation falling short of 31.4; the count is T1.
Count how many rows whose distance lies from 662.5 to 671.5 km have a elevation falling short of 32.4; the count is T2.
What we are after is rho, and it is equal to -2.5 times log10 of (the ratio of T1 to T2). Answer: 2.39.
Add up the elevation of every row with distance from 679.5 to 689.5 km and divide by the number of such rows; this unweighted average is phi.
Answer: 32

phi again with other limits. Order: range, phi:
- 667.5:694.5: 31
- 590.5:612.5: 34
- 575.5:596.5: 35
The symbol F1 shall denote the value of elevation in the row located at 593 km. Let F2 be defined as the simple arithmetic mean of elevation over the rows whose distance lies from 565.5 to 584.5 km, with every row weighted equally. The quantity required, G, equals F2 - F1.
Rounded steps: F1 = 34.77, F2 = 35.1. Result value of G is 0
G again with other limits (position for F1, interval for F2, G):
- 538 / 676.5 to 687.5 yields -2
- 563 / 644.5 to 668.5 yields -4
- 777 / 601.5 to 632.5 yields 4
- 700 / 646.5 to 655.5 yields -1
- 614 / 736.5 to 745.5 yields -18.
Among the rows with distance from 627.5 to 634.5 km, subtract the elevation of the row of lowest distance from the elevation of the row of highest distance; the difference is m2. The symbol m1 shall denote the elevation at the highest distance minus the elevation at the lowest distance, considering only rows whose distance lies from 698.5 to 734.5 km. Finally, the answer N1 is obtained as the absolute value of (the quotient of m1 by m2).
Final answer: 18.3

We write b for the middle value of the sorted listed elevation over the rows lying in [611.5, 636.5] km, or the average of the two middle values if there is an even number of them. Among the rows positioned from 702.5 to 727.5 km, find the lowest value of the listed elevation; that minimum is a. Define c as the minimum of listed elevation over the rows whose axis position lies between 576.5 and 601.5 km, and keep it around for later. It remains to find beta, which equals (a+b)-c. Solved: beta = 27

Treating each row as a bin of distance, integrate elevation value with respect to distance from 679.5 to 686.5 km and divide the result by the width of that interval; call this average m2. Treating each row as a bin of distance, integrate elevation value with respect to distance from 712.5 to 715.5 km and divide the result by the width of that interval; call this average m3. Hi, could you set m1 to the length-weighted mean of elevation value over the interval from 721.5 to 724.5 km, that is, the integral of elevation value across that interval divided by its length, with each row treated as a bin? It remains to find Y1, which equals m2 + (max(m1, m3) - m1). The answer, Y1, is 34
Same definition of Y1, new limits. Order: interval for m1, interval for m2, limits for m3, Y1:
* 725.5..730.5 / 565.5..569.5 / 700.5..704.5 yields 41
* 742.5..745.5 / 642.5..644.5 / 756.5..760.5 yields 45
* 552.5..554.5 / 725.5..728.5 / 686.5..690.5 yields 27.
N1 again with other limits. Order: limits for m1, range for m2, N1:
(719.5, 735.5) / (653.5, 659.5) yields 8.0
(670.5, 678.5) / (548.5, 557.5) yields 0.0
